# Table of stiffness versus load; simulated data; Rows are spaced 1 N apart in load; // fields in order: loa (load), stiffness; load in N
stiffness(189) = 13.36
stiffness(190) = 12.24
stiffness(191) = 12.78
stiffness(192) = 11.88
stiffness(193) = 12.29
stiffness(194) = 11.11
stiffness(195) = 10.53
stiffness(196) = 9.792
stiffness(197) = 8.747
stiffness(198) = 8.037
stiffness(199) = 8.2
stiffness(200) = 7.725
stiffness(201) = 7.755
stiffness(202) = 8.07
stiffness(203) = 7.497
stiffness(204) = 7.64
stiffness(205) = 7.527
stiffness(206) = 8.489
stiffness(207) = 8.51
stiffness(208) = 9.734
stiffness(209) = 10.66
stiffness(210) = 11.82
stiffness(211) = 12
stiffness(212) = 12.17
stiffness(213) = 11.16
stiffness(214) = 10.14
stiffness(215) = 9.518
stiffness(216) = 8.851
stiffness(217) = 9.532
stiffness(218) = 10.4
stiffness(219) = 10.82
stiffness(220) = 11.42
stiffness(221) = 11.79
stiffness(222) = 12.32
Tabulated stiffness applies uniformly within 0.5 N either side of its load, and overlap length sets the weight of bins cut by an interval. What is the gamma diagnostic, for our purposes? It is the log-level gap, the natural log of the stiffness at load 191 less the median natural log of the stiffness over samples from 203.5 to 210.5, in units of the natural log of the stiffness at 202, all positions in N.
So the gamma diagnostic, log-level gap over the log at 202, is 0.195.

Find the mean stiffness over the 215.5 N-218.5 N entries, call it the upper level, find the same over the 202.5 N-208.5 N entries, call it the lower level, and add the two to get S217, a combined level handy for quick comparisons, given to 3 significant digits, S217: 17.8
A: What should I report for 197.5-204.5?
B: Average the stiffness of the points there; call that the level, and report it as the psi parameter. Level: 7.8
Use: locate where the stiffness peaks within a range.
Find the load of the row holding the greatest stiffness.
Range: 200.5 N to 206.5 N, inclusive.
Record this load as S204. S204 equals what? 206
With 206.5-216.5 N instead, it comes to 212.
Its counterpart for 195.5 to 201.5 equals 196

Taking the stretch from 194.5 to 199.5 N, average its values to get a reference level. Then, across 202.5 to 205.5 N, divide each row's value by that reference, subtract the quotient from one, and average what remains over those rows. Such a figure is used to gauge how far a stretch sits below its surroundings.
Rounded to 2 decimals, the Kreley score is 0.17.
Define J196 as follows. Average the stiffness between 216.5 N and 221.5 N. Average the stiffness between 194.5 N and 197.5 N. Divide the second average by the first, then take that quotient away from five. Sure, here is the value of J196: 4.10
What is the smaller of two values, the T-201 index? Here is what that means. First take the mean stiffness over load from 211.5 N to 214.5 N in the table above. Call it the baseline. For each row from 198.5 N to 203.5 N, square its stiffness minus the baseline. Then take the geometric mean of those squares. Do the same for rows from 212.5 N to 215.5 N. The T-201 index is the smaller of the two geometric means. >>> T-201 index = 0.03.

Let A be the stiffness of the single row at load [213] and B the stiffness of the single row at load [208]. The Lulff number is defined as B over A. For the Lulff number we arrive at 0.87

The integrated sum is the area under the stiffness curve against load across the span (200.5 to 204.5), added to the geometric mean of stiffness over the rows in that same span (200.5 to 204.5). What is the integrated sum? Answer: 39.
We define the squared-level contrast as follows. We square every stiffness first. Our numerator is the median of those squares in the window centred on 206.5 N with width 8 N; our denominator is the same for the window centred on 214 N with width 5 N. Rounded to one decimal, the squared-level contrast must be 0.7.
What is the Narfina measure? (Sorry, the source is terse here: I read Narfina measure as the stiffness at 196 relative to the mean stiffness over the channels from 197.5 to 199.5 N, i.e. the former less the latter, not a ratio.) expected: 1.7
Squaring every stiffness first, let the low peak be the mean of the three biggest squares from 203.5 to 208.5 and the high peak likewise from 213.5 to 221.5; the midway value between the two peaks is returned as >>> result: 104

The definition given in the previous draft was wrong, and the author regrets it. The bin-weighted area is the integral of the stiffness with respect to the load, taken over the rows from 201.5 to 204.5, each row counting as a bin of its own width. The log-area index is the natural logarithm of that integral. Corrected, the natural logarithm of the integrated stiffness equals 3.14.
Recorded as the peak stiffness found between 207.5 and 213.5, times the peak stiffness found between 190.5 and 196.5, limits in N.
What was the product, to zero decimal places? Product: 156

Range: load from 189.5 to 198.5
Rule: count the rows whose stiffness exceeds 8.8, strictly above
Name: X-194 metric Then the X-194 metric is 7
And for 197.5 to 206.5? 0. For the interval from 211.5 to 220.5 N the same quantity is 9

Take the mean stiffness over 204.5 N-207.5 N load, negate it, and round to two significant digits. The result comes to -8.2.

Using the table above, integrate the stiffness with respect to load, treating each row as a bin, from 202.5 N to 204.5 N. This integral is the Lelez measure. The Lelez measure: 15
